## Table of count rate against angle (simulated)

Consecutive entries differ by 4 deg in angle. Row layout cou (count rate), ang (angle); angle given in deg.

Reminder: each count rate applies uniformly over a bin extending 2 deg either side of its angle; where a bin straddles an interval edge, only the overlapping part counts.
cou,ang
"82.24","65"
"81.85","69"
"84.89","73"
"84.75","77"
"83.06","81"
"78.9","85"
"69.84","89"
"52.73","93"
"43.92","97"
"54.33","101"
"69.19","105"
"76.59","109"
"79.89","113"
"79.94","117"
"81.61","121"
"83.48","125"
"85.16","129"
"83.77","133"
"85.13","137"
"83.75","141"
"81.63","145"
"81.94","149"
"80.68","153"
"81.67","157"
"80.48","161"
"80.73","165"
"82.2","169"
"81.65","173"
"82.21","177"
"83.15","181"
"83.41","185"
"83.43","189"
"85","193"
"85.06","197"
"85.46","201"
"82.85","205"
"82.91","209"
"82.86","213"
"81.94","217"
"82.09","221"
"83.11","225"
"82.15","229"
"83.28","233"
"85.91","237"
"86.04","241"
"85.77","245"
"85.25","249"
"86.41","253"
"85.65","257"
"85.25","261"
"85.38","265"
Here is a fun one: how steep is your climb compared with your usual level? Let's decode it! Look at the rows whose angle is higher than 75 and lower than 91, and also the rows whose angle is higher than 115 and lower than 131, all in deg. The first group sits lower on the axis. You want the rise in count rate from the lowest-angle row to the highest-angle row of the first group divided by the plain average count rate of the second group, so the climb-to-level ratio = -0.18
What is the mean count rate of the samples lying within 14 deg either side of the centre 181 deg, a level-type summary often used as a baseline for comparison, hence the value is 83.0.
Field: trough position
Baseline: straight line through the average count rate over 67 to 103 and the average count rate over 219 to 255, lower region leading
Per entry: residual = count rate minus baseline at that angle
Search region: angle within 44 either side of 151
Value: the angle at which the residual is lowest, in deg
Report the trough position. 165 deg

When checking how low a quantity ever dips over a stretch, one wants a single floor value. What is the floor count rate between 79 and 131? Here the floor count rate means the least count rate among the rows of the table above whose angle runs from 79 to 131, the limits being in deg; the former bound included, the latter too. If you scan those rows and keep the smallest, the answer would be 43.92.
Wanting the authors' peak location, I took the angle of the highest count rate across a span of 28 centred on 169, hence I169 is 181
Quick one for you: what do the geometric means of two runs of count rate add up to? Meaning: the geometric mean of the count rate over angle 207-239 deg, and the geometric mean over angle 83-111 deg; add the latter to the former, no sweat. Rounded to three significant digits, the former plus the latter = 145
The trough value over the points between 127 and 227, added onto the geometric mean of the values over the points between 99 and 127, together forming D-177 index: 155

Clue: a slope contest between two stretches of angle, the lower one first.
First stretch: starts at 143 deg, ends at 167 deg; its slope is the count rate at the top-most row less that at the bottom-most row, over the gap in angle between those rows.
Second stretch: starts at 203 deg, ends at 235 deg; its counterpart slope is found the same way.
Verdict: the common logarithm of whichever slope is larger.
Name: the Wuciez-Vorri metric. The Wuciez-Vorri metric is -1.8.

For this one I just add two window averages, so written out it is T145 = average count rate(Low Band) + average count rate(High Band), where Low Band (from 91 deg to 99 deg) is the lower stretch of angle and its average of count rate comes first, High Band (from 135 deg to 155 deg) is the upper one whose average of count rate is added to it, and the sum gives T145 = 131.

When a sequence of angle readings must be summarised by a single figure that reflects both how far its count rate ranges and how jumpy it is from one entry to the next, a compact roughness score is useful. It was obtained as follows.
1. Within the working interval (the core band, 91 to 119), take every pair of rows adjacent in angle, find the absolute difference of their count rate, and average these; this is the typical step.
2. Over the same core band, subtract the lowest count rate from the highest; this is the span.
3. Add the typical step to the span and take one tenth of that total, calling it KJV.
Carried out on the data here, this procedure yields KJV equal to 4.35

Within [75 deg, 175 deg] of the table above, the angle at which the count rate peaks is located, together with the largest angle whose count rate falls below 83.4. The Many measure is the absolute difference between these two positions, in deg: 44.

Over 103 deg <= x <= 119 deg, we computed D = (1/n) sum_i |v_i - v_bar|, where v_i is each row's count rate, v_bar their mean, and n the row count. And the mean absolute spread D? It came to 3.6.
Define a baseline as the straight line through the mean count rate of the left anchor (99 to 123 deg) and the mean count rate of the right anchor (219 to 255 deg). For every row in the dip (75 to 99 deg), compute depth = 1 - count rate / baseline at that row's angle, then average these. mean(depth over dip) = 0.035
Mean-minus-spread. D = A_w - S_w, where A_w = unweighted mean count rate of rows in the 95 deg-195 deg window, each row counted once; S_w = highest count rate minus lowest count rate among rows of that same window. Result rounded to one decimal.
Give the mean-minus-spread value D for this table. 37.8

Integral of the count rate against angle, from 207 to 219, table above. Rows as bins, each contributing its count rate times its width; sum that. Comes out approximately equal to 991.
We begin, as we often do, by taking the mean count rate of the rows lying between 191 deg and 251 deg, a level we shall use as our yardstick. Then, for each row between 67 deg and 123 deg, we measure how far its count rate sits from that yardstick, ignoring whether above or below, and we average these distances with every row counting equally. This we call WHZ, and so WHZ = 11.3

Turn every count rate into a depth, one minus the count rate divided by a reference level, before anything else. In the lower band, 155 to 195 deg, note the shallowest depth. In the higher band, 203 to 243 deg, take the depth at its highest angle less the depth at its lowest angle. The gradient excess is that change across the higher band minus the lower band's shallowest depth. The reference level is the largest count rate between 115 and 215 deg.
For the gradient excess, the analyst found -0.04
